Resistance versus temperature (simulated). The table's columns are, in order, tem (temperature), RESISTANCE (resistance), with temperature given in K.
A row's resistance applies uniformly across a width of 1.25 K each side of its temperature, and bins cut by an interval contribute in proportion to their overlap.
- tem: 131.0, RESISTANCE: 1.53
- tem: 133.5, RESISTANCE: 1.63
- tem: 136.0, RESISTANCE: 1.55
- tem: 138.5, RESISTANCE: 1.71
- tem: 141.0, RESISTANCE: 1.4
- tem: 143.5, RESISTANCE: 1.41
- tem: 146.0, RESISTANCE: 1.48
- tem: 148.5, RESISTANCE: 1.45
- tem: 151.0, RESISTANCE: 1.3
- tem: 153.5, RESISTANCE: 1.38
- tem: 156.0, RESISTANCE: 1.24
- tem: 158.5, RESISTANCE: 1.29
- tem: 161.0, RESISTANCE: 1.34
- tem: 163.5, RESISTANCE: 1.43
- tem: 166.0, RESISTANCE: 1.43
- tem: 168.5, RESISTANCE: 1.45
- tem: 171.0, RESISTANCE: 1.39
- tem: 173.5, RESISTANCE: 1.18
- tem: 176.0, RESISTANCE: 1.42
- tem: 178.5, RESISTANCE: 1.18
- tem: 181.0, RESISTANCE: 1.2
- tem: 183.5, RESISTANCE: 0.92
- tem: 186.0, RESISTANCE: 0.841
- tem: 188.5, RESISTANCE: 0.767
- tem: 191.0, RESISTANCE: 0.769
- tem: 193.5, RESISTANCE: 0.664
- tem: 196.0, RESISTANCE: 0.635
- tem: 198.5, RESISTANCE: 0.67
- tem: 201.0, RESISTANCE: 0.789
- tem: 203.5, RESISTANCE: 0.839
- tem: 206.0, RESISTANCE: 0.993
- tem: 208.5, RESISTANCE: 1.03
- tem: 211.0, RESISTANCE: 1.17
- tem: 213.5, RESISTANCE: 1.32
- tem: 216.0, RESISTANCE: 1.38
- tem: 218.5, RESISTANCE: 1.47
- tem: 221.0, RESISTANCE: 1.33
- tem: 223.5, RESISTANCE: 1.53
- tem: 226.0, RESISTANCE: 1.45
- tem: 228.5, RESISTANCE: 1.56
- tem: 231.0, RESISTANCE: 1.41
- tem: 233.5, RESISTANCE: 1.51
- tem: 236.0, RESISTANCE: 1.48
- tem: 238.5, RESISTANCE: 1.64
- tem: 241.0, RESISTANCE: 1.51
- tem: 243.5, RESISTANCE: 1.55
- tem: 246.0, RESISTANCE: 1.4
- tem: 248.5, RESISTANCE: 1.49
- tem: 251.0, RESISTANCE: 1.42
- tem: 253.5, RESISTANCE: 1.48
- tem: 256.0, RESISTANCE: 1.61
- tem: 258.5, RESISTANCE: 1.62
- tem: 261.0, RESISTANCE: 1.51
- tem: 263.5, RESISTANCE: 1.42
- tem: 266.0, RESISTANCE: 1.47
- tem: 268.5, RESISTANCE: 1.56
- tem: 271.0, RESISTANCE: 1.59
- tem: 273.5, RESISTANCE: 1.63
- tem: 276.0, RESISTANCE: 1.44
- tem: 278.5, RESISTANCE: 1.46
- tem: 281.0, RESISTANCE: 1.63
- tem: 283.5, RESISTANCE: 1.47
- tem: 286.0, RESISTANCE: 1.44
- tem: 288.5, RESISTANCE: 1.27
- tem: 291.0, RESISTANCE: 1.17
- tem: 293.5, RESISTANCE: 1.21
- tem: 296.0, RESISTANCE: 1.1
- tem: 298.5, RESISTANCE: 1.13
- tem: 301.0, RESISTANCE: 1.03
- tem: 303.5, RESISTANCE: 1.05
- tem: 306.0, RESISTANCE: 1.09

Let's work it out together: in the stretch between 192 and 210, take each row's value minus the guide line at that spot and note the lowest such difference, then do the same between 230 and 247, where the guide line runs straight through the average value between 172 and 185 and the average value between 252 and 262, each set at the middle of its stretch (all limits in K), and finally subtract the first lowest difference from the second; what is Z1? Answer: 0.53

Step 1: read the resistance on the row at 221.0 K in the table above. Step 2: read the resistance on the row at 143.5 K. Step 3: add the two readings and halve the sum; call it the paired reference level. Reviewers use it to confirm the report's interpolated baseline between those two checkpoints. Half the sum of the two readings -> 1.37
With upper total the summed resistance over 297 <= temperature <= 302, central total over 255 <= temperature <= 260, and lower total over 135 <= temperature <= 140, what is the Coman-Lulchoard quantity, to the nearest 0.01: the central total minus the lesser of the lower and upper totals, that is 1.07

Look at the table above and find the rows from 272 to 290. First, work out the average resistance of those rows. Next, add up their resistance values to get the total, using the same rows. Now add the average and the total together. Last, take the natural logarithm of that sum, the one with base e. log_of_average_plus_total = 2.47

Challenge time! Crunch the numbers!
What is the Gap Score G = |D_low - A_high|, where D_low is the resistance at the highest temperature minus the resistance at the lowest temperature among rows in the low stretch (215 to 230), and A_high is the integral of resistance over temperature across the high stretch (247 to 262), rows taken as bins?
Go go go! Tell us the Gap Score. 22.6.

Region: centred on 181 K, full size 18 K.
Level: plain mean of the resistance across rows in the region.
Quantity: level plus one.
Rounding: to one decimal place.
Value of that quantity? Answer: 2.1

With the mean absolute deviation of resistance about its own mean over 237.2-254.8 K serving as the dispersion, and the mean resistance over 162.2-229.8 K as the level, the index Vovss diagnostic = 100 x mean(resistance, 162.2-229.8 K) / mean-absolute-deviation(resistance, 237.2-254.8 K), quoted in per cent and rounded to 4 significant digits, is 1955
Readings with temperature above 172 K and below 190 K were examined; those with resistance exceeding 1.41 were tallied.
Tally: 1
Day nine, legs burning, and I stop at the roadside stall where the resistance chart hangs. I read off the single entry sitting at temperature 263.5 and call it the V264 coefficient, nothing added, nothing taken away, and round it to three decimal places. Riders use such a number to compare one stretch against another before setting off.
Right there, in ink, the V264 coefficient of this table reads 1.420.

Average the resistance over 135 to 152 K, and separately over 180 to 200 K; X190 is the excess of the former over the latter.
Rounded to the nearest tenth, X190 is 0.7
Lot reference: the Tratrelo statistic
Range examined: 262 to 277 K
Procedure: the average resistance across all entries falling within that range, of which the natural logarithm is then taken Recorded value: 0.42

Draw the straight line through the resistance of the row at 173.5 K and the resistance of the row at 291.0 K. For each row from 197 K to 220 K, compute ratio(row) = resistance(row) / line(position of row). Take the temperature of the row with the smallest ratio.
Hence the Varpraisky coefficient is 198.5 K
